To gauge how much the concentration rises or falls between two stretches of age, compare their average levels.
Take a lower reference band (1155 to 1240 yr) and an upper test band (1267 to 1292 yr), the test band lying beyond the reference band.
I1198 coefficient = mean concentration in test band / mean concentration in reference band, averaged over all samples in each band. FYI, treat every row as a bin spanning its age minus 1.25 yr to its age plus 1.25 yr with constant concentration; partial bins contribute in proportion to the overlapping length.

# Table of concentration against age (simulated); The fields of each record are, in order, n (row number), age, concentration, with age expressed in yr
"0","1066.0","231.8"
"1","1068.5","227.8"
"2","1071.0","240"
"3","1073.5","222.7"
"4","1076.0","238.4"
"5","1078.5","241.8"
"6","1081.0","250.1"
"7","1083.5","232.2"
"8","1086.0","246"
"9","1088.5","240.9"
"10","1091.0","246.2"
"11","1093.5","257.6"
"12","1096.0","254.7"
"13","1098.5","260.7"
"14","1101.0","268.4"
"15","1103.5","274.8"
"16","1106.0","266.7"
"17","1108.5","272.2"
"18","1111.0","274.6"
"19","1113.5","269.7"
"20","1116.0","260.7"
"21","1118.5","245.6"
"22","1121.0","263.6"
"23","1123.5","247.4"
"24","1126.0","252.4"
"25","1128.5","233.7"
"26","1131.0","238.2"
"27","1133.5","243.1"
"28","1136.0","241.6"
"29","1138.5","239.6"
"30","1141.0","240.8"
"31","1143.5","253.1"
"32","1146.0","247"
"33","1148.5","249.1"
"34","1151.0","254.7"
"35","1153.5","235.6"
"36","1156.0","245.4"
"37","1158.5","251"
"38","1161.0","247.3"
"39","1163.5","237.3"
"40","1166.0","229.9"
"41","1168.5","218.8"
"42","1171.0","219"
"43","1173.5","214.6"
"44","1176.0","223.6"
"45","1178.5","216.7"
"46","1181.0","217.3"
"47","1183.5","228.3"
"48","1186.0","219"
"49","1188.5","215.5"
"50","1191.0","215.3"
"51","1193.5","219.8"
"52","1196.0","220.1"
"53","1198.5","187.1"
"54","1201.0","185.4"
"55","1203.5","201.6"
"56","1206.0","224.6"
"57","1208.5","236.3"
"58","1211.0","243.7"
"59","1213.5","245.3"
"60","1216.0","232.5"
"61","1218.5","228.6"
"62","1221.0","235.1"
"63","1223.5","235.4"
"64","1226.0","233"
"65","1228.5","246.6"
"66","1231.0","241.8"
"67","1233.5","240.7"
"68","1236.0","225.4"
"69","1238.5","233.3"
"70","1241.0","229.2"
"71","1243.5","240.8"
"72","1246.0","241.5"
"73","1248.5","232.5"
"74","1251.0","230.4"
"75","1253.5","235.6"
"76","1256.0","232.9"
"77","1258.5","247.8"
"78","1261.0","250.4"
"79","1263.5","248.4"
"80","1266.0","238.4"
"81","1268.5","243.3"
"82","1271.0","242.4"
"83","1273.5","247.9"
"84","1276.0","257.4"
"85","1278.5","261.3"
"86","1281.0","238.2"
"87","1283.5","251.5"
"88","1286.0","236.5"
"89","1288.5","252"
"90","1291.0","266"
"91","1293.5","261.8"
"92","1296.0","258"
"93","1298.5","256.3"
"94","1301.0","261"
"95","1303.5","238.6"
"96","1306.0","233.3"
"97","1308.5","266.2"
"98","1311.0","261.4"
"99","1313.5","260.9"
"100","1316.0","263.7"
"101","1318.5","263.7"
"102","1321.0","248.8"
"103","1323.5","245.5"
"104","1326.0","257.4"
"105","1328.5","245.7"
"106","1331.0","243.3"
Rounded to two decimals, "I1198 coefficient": 1.10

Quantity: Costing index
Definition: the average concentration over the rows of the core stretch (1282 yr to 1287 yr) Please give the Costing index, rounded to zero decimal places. 244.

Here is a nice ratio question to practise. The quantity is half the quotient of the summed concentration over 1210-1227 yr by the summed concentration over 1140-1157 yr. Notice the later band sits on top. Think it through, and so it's 0.479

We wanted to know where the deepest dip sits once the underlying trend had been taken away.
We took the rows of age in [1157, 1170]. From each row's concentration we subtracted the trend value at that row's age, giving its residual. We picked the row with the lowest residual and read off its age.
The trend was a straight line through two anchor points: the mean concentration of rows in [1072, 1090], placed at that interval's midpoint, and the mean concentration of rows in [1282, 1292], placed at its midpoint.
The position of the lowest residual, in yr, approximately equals 1168.5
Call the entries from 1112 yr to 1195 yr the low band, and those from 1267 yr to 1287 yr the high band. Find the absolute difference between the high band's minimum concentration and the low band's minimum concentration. 22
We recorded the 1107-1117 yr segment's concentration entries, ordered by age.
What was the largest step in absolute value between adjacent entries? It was 9.0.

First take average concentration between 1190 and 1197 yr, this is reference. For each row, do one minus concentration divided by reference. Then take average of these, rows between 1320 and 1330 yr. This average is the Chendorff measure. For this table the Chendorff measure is -0.14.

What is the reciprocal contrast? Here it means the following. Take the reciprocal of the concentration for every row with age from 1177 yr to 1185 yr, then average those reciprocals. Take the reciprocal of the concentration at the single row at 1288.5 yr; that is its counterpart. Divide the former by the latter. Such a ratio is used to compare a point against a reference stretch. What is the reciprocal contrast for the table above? 1.14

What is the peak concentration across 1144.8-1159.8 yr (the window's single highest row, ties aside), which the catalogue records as 254.7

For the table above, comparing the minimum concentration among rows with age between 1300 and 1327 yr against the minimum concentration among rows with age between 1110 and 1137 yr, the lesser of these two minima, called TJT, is 233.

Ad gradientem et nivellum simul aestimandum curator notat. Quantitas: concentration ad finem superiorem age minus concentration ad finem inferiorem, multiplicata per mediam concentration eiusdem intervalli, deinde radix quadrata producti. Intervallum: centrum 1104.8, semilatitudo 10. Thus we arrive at 63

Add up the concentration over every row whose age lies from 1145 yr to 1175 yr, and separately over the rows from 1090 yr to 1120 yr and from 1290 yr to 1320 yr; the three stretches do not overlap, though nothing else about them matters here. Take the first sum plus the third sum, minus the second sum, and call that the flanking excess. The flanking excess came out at 2789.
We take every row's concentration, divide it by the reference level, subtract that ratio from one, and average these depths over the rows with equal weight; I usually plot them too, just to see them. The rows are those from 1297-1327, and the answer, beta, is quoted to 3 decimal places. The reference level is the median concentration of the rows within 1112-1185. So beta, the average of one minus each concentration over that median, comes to -0.054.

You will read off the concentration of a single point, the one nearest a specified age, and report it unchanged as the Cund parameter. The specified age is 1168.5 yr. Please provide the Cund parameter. 218.8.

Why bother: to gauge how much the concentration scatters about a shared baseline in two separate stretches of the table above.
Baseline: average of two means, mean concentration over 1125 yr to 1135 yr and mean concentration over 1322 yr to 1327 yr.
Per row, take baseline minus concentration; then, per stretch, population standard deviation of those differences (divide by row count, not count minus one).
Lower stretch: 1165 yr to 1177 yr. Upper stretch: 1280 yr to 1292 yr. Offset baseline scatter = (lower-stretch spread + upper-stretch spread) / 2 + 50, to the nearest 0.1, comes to 58.0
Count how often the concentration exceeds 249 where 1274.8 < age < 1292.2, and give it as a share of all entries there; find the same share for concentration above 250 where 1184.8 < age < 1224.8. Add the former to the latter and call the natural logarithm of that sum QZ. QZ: -0.34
